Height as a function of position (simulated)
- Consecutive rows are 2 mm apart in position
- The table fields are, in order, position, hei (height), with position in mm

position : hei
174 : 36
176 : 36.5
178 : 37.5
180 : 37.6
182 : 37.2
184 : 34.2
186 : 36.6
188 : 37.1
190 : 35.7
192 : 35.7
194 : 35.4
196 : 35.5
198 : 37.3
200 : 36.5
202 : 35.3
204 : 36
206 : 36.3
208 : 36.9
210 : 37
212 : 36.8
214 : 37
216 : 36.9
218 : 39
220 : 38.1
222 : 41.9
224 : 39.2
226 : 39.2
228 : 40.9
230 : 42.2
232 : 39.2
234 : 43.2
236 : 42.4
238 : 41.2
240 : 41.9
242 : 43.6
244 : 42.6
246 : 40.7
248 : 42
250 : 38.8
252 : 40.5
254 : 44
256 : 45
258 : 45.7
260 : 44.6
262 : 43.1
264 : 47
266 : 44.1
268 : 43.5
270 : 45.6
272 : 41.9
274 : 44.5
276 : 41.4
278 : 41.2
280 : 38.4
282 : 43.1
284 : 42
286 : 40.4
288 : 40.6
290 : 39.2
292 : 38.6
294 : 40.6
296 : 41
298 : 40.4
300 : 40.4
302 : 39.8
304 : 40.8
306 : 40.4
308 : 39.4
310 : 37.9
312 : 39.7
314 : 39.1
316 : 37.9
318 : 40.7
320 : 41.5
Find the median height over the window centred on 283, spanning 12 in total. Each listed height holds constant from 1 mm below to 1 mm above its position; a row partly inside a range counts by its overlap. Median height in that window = 40.9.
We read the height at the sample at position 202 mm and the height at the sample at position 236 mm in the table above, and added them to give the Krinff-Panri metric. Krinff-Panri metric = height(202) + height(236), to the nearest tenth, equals 77.7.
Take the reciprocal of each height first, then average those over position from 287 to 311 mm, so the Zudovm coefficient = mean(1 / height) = 0.0251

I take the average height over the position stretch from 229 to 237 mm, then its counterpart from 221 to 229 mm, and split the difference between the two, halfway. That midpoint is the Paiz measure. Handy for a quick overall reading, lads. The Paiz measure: 41.0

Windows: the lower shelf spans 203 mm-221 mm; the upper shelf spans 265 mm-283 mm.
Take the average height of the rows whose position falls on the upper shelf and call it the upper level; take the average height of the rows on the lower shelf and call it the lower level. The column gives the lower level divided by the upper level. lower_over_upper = 0.87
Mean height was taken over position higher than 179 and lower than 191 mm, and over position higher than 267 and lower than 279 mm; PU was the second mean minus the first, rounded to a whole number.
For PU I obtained 7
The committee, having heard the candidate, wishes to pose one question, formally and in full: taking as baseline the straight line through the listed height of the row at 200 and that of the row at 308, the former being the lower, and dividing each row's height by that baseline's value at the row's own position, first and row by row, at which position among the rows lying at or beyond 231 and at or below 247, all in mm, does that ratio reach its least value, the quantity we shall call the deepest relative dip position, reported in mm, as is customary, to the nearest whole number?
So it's 232 mm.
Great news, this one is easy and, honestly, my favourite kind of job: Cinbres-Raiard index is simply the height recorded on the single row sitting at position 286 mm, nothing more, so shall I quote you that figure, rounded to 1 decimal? 40.4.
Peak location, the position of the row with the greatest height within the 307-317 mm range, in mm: 312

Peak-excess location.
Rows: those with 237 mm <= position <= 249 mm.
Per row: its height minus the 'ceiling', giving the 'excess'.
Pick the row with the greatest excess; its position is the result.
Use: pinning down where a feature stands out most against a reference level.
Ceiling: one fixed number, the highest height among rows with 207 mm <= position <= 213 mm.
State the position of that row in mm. 242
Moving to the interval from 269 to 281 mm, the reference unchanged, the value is 270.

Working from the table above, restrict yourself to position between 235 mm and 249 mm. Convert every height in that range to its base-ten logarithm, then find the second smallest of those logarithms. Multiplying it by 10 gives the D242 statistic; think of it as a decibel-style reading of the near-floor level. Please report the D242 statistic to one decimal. 16.1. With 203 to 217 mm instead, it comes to 15.6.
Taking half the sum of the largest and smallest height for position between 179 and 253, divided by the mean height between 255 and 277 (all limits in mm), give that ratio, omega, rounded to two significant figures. 0.88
